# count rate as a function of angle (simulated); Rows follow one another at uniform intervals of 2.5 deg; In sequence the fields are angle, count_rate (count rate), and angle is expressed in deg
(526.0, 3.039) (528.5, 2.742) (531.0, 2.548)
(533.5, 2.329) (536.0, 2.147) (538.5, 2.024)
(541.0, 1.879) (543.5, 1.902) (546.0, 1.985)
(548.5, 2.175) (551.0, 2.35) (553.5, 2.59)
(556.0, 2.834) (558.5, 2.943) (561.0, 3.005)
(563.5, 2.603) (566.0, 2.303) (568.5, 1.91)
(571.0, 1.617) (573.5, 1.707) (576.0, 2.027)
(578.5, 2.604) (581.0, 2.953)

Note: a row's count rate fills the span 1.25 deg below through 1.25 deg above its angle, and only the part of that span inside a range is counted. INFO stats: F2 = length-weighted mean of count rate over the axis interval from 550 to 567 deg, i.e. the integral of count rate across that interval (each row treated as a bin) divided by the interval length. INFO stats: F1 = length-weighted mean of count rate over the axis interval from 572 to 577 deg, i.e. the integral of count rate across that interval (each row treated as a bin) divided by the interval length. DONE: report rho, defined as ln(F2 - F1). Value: -0.2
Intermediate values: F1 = 1.85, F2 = 2.67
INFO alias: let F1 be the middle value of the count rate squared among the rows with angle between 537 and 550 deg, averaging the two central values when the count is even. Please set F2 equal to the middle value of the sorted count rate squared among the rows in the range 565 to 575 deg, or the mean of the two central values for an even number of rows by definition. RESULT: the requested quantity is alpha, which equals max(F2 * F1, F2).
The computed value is 13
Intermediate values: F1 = 3.9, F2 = 3.3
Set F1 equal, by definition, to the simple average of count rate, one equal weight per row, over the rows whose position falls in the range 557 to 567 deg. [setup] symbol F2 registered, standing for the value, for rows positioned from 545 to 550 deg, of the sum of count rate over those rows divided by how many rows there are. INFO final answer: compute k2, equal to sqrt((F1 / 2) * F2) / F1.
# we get 0.62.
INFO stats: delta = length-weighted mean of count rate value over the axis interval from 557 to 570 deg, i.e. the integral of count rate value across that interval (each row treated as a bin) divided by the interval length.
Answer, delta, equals 2.54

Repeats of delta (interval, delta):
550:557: 2.59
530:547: 2.11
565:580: 2.04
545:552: 2.17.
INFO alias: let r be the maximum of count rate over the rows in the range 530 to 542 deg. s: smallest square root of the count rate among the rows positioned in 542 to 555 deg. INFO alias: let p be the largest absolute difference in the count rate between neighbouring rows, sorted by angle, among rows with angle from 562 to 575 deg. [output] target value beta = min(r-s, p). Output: 0.393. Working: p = 0.393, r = 2.548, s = 1.38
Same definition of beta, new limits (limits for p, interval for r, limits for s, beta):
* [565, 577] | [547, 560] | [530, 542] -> 0.393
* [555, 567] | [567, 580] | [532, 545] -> 0.402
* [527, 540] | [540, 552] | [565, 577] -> 0.219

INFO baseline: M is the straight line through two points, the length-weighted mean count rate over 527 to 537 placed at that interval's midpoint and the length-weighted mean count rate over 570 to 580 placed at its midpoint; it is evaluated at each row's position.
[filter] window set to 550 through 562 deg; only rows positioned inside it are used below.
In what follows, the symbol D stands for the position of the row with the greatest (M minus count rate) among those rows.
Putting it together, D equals 551.0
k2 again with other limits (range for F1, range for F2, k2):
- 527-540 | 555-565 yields 0.78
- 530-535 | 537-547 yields 0.63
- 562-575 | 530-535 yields 0.78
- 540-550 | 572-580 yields 0.73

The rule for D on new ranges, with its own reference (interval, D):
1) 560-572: 571.0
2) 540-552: 541.0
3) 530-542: 541.0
